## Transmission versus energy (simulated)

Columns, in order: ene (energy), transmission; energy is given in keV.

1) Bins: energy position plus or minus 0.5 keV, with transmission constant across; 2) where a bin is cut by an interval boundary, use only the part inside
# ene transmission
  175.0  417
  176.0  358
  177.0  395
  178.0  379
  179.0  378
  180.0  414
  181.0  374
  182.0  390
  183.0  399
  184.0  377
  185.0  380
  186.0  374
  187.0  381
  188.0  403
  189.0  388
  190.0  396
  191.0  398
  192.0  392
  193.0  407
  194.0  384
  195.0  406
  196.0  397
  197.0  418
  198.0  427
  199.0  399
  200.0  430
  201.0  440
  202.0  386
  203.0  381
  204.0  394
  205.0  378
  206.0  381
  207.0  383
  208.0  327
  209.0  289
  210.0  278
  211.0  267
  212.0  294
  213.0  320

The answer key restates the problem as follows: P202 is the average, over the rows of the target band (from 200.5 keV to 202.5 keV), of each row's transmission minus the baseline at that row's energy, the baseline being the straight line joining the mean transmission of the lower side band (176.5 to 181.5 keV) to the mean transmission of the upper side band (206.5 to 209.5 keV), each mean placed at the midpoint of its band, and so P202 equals 68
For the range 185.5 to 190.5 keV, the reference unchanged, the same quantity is 17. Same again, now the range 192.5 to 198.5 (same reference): 50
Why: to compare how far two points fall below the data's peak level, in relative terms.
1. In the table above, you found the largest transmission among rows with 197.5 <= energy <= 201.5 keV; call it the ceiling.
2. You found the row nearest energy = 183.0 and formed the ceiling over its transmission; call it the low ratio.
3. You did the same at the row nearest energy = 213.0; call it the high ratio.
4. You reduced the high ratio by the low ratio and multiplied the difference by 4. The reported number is 1.09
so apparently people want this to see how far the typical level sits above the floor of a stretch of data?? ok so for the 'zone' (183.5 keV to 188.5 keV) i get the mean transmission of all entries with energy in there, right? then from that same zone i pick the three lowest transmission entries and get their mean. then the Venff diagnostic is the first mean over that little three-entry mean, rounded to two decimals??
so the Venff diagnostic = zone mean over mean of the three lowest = 1.02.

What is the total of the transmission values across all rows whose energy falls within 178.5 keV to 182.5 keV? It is 1556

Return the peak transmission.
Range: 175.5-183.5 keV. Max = 414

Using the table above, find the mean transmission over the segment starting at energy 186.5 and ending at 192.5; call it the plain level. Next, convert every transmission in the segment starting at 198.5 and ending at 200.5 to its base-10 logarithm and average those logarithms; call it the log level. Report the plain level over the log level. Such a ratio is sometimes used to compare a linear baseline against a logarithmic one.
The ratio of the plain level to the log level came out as 150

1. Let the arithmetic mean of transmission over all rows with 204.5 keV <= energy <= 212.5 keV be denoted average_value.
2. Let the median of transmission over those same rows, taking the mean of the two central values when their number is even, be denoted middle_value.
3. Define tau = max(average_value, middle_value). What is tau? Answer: 325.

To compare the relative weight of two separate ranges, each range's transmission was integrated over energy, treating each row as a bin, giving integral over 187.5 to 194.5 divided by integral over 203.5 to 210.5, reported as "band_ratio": 1.14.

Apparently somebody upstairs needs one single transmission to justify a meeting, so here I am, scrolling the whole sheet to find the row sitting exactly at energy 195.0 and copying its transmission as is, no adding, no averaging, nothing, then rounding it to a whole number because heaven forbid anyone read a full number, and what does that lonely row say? 406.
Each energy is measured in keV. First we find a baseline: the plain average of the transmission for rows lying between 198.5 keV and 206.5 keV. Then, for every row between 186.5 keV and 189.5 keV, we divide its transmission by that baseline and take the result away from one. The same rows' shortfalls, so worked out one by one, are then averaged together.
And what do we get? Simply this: 0.020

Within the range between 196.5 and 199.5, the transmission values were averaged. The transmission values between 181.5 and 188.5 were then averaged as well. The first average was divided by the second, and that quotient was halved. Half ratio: 0.537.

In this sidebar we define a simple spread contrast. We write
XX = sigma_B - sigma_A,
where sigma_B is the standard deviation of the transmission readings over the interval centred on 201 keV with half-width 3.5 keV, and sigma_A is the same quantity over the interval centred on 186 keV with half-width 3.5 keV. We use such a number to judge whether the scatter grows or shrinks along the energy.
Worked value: 12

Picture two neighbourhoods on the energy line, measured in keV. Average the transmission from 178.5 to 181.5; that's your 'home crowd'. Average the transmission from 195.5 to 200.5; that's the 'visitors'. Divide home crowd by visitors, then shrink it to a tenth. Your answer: 0.094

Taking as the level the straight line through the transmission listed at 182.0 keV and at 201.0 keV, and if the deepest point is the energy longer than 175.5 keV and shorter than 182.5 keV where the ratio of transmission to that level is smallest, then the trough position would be 176.0 keV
